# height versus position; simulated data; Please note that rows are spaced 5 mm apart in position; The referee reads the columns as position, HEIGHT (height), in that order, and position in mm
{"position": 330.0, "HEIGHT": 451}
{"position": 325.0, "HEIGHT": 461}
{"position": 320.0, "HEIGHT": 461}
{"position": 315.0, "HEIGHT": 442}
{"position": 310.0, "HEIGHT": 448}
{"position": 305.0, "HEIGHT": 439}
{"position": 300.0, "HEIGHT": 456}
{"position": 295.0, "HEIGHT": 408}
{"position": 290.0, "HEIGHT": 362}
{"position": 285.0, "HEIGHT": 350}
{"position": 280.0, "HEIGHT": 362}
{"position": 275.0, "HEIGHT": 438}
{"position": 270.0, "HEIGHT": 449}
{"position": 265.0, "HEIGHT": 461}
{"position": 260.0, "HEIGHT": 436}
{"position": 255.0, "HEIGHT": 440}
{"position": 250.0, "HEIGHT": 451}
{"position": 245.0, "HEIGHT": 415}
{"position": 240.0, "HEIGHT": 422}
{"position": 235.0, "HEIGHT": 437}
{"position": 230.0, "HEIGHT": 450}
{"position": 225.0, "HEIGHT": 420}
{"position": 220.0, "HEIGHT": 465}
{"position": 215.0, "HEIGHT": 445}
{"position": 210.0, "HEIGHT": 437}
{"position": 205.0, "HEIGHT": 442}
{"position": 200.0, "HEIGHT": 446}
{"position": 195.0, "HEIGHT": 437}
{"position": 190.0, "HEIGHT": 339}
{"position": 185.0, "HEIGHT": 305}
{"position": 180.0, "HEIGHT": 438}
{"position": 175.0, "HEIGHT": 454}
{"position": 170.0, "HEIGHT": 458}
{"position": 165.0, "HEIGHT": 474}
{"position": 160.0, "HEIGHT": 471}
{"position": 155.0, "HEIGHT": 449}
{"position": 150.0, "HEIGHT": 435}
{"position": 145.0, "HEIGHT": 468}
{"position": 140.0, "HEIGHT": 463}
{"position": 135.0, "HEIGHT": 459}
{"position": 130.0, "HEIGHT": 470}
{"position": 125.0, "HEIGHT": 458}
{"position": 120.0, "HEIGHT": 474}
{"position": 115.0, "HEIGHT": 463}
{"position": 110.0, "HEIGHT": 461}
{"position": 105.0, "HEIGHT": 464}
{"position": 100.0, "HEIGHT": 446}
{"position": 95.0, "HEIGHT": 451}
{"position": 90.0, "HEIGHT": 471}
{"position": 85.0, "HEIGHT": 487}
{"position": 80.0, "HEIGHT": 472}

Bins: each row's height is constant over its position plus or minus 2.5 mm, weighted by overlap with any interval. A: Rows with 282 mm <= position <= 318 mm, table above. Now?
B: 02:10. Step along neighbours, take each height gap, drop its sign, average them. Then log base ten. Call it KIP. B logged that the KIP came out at 1.36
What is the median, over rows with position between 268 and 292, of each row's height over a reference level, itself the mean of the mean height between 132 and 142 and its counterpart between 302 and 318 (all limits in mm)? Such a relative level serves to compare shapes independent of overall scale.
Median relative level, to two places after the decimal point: 0.80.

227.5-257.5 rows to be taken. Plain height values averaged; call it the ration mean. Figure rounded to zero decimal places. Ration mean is 436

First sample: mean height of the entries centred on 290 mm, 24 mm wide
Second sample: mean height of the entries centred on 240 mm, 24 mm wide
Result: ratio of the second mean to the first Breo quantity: 1.12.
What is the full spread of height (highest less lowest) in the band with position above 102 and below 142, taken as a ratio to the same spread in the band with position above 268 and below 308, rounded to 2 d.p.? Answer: 0.15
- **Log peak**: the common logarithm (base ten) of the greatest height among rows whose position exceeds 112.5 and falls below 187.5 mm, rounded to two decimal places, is 2.68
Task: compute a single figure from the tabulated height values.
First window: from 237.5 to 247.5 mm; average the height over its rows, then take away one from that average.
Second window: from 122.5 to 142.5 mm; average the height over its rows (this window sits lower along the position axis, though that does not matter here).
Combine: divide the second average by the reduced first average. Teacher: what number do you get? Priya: 1.11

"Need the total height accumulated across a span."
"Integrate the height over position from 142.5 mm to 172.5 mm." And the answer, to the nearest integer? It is 13775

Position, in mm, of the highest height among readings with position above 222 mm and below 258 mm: 250.0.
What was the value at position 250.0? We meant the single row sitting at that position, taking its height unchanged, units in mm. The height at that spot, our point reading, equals 451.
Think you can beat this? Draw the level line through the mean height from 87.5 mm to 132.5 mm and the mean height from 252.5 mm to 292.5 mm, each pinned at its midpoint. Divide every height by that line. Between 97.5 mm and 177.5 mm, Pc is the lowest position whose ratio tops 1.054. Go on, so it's 160.0 mm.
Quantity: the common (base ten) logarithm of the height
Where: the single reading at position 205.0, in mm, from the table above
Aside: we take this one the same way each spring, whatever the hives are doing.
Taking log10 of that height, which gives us 2.65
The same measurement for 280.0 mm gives 2.56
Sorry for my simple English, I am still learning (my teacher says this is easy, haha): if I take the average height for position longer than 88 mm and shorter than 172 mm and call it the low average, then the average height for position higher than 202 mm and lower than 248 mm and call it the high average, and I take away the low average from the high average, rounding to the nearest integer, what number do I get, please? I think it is -24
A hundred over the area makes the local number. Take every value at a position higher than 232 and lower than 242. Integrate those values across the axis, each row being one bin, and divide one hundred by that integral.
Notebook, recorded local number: 0.023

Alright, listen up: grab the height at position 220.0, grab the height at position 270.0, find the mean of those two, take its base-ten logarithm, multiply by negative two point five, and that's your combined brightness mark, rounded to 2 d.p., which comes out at -6.65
